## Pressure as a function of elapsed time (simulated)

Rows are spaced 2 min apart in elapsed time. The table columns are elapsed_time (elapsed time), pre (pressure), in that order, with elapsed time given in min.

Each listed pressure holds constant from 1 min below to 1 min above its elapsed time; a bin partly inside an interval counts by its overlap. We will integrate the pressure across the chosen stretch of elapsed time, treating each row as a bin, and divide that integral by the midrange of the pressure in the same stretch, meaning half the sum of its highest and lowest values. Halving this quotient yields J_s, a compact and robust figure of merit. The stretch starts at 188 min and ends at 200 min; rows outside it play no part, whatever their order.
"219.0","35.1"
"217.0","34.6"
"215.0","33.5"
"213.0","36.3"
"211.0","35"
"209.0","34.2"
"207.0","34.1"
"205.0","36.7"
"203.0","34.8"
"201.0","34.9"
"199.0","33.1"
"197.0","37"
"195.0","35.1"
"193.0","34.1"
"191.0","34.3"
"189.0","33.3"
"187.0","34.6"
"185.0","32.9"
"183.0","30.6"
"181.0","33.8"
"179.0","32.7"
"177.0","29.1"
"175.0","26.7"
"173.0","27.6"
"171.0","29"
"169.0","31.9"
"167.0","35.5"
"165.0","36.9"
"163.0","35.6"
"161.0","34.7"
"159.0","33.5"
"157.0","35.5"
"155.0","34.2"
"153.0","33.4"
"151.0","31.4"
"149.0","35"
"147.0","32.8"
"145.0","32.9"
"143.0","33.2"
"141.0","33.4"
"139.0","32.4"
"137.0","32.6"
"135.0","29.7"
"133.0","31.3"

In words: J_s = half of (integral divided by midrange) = 5.9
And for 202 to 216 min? 7.0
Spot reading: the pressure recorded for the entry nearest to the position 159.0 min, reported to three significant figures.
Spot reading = 33.5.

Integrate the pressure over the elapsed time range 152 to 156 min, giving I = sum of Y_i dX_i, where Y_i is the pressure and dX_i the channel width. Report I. 135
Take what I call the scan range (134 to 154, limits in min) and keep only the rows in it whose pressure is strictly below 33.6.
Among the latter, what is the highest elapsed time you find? 153.0 min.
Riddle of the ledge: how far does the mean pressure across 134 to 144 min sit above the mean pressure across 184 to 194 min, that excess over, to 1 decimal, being -1.6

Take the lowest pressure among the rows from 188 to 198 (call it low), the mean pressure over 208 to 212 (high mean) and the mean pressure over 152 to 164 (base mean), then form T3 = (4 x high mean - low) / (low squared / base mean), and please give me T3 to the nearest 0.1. 3.3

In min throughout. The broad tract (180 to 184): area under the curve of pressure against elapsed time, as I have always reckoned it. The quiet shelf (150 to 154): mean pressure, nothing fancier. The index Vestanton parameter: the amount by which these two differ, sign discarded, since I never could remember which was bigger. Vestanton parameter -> 96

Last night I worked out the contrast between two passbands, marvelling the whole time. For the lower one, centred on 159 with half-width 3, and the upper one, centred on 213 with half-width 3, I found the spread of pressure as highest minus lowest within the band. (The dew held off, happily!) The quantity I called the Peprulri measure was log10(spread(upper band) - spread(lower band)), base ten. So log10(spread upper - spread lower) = -0.10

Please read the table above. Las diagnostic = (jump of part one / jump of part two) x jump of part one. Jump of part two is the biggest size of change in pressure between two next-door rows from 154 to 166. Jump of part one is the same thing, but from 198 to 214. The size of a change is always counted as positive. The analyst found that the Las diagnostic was 3.4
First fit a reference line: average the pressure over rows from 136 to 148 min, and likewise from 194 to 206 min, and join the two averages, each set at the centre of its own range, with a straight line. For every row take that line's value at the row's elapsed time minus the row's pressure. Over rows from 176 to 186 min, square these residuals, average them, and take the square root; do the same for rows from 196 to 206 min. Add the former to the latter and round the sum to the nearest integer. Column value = 5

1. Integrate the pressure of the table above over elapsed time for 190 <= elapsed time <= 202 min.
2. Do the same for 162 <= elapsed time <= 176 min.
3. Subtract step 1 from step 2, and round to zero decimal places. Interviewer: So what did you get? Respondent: 29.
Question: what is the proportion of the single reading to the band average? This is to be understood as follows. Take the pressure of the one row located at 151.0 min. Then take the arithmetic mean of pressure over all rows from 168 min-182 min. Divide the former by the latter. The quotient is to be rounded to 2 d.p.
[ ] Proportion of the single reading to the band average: 1.04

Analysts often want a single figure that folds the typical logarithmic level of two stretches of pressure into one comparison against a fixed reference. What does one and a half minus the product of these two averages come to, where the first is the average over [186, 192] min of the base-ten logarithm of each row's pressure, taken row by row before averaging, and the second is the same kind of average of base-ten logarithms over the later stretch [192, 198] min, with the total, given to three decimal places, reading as -0.873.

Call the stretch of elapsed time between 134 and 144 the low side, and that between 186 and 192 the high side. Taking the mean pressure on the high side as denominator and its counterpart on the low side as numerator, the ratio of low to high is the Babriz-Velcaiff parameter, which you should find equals 0.95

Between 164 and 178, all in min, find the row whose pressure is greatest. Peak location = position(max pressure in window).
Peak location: 165.0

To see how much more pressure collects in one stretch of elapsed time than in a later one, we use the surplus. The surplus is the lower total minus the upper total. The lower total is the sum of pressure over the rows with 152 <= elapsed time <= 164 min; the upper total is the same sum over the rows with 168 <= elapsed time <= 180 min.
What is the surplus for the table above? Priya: 30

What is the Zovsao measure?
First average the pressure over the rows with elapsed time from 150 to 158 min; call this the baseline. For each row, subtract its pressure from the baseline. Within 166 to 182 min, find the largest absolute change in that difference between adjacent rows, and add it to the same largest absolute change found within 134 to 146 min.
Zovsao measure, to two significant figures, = 6.5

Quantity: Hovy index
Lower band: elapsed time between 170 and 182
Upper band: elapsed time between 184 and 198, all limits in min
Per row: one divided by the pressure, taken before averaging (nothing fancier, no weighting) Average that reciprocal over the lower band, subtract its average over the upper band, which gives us 0.0047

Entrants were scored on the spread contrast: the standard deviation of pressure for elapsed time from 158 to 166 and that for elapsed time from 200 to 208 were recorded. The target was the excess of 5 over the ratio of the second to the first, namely 4.23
